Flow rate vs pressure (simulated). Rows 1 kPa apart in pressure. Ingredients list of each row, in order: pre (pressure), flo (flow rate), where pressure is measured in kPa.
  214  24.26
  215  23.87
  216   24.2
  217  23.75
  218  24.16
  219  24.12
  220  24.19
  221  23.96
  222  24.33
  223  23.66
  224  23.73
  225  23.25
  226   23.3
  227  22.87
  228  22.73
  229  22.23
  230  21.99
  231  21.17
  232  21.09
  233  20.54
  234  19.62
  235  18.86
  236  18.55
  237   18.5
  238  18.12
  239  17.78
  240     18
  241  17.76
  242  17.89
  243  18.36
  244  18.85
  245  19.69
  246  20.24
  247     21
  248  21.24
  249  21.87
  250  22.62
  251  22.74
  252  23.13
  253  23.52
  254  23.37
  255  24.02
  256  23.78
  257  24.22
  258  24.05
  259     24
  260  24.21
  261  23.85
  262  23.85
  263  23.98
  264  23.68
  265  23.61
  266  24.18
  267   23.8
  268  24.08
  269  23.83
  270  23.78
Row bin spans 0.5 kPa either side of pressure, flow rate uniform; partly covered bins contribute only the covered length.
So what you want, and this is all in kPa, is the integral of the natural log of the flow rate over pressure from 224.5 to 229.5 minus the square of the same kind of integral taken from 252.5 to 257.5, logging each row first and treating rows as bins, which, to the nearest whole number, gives -235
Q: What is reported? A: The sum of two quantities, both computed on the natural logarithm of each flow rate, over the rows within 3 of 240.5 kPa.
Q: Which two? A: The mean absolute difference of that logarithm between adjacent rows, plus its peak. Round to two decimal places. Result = 2.93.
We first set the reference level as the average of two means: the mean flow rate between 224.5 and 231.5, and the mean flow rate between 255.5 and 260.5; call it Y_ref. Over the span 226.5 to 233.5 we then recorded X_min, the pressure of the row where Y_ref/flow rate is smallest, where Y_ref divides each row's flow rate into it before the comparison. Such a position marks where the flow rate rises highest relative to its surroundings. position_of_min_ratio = 227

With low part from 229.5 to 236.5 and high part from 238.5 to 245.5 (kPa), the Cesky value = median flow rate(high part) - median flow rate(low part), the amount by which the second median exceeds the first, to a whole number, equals -3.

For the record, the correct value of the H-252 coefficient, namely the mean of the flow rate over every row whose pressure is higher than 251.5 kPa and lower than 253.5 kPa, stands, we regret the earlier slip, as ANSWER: 23.3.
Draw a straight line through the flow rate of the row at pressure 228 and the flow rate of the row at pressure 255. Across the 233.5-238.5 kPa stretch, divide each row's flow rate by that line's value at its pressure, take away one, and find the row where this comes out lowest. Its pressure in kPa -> 238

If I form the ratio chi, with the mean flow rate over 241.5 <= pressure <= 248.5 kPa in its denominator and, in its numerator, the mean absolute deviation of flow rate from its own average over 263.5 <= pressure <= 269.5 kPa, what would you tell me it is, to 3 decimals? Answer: 0.009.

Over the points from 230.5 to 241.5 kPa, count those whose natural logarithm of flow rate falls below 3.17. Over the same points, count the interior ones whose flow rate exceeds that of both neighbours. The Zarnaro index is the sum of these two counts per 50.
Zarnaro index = 0.240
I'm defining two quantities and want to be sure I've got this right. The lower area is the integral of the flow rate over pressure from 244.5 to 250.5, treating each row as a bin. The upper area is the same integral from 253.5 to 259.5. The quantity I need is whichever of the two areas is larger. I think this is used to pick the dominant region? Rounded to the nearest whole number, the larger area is 143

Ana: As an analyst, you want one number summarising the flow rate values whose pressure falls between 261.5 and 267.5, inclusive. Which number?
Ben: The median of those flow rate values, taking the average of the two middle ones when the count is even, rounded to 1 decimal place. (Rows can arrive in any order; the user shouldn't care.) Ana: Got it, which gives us 23.8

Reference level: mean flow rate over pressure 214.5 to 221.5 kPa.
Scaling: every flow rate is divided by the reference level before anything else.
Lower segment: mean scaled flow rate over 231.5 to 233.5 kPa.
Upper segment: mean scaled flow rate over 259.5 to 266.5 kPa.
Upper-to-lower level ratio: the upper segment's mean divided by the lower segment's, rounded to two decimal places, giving 1.15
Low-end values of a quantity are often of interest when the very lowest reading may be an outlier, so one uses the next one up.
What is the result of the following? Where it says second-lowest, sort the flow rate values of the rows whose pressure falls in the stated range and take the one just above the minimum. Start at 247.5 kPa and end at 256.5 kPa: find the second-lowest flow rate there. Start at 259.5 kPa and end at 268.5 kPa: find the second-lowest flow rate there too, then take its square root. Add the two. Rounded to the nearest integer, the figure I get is 27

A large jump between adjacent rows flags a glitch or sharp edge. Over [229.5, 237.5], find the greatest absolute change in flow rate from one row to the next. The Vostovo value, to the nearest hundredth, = 0.92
